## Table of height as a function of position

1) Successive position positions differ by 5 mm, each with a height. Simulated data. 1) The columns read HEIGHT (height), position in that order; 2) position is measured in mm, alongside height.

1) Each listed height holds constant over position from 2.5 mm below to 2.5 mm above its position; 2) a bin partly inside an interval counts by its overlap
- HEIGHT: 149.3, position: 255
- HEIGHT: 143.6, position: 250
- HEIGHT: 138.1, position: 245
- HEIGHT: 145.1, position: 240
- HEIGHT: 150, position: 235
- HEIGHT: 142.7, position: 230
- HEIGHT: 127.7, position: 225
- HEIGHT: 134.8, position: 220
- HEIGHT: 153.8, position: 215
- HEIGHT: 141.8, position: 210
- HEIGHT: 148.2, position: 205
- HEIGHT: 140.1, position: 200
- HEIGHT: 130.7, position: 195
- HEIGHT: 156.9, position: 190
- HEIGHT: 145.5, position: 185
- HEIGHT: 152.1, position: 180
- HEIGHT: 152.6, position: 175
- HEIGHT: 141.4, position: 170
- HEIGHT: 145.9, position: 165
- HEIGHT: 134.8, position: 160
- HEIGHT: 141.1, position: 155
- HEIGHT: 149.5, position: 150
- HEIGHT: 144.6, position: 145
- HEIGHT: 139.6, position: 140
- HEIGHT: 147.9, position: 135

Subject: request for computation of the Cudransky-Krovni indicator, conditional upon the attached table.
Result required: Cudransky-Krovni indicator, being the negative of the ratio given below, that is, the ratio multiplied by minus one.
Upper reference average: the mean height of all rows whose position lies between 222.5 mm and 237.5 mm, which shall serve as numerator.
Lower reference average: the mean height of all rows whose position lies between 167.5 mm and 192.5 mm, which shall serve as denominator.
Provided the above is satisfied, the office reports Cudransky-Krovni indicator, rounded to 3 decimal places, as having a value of -0.936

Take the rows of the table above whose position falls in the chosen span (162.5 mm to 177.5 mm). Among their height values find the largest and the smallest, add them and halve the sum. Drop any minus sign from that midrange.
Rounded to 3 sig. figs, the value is 147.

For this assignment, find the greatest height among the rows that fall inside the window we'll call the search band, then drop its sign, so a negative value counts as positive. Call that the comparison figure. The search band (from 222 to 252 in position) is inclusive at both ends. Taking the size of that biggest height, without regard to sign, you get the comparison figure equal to 150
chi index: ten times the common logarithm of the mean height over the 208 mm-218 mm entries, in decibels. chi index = 21.7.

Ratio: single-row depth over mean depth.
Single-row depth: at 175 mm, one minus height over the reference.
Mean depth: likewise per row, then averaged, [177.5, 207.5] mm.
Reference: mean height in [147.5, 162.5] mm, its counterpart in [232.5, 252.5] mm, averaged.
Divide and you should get 3.7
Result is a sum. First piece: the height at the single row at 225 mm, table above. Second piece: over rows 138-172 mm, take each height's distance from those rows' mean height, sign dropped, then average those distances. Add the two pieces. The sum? 131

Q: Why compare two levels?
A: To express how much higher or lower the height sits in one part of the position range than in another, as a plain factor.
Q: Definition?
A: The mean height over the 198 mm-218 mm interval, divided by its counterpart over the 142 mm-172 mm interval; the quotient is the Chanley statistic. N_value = 1.02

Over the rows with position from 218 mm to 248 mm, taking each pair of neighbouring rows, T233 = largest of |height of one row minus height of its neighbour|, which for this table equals 15.0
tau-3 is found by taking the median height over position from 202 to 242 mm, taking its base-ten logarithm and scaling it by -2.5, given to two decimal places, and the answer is -5.40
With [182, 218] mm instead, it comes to -5.41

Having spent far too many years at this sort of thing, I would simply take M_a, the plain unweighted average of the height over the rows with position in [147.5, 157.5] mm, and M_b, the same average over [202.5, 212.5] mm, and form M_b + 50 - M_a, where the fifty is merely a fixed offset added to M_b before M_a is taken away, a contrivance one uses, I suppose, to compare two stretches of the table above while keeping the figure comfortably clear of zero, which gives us 50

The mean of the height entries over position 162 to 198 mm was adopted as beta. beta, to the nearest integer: 146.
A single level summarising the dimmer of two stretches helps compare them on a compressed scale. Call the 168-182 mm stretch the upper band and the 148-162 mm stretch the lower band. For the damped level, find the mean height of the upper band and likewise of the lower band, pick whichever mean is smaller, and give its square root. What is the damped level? 11.91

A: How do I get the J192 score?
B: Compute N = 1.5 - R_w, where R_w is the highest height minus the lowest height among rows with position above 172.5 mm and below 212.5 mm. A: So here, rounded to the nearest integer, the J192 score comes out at -25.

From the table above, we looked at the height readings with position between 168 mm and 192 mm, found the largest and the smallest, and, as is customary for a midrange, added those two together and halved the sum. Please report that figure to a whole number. 149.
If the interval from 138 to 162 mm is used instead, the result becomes 142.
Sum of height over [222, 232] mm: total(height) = 270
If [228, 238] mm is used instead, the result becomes 293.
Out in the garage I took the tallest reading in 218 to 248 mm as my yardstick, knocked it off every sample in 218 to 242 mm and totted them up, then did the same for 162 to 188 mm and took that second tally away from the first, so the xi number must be -37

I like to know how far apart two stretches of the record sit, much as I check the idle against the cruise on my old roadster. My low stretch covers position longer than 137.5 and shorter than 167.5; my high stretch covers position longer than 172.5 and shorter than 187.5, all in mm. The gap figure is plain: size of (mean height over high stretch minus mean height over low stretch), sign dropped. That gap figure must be 7.5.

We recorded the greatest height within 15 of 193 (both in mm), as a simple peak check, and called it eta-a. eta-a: 156.9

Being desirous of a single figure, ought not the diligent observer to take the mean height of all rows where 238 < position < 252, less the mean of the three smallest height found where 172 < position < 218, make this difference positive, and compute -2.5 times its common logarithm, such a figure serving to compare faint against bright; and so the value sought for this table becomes -1.7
